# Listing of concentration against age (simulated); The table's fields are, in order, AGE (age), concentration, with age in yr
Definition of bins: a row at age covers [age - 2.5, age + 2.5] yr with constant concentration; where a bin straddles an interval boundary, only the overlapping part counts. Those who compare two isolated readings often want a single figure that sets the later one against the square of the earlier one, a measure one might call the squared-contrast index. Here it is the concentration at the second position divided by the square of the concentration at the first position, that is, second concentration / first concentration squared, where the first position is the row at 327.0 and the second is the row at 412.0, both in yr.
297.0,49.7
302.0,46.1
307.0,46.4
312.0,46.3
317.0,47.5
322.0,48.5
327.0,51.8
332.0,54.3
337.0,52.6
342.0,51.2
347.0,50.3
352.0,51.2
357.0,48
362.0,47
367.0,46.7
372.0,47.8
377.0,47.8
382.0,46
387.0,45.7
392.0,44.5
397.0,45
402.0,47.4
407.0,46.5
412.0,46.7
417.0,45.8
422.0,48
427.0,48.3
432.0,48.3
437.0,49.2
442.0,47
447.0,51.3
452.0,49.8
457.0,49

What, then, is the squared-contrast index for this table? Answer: 0.017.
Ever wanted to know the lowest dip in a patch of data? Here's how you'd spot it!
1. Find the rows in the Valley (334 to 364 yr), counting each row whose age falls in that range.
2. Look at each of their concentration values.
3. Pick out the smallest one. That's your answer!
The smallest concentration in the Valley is 47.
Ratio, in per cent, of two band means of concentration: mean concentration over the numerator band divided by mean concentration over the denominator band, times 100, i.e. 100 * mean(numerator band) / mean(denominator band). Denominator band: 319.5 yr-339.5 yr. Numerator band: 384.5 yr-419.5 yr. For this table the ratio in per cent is 89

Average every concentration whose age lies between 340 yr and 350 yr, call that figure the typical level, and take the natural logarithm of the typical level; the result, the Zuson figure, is 3.927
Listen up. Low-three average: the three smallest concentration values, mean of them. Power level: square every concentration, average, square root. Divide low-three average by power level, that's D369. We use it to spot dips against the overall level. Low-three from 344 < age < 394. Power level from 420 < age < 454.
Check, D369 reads 0.93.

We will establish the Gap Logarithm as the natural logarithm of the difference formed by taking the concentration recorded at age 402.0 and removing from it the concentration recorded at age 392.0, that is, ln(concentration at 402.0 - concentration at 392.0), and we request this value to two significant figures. 1.1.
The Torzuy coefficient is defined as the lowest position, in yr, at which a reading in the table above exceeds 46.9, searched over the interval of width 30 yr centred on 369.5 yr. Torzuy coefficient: 357.0 yr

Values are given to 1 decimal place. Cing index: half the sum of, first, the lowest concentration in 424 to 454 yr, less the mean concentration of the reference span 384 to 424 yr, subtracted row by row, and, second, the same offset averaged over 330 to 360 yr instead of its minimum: 2.9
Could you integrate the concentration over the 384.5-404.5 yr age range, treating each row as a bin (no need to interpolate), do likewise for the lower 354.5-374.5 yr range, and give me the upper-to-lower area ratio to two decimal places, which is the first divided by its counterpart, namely 0.96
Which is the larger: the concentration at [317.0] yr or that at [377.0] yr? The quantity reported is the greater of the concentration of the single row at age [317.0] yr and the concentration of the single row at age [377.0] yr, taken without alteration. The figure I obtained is 47.8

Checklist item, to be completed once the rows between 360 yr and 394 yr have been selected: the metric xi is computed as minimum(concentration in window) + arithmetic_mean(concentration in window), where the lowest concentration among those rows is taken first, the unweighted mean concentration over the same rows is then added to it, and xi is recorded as 91.0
